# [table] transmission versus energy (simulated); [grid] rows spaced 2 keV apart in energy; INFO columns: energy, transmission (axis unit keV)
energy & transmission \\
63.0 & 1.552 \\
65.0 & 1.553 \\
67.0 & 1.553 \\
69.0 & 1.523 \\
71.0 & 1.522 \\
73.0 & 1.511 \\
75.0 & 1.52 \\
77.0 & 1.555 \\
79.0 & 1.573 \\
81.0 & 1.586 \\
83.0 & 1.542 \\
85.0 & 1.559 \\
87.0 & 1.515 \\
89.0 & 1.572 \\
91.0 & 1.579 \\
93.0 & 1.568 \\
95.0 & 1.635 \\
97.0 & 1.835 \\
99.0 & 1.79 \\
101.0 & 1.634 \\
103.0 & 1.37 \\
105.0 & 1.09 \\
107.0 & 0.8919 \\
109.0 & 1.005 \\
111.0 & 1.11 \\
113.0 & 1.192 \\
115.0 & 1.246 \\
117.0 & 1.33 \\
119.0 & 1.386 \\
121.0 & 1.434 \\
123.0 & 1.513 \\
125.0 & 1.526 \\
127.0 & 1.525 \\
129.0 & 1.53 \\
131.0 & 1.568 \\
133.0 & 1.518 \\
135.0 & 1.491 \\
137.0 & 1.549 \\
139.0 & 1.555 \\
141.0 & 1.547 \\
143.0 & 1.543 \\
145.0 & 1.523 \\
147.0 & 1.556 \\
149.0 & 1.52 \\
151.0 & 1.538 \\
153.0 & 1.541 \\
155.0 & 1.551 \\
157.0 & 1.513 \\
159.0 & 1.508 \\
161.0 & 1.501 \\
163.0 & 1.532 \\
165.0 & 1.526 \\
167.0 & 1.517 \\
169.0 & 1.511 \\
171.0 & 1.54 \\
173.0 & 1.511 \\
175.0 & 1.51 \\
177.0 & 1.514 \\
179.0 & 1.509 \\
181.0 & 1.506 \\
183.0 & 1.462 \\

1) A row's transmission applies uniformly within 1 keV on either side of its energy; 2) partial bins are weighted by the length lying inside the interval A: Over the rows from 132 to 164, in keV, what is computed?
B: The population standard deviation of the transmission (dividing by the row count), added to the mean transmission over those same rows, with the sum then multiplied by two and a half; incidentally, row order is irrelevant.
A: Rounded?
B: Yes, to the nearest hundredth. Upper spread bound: 3.88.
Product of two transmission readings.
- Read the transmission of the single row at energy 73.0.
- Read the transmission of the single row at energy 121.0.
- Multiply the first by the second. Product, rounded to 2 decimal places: 2.17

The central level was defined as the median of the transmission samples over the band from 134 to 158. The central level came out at 1.54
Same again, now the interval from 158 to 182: 1.51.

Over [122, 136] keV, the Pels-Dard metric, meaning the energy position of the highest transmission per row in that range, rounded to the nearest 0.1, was 131.0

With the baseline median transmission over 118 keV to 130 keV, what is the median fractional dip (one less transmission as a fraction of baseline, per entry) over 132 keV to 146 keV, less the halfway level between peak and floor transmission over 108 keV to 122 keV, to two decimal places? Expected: -1.24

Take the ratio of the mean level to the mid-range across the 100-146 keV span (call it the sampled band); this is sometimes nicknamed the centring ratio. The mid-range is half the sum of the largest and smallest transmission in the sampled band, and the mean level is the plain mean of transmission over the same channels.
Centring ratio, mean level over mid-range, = 1.10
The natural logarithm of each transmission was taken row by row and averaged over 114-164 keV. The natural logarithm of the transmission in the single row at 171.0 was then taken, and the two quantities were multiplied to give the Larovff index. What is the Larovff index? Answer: 0.175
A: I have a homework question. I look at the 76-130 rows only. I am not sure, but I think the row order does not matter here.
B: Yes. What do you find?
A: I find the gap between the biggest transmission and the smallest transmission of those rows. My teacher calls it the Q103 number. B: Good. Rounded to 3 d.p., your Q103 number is 0.943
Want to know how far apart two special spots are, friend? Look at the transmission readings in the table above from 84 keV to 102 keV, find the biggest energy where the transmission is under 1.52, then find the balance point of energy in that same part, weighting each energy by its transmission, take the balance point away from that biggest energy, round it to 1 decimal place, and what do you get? -6.2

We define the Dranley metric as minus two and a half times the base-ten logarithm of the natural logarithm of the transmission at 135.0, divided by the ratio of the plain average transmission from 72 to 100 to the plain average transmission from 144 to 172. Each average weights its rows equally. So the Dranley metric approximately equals 1.0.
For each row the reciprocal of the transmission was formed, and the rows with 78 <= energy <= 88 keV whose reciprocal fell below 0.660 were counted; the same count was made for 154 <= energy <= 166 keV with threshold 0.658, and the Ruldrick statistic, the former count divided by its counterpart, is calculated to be 1.33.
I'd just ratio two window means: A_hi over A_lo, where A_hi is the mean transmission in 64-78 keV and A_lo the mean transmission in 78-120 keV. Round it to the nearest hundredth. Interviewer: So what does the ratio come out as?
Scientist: 1.07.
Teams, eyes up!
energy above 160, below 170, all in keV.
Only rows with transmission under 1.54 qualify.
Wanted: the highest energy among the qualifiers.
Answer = 169.0 keV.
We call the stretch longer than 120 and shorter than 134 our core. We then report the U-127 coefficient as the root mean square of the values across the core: 1.517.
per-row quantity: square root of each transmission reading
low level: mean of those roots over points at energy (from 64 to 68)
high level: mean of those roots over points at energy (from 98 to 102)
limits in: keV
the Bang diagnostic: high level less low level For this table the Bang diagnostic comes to 0.062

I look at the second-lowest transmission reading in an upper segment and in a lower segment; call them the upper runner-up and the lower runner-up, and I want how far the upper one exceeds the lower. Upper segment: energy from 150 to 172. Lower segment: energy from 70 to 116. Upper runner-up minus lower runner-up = 0.503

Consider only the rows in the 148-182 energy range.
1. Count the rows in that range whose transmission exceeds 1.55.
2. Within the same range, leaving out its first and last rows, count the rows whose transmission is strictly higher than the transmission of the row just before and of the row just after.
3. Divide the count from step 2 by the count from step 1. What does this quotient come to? 4.0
